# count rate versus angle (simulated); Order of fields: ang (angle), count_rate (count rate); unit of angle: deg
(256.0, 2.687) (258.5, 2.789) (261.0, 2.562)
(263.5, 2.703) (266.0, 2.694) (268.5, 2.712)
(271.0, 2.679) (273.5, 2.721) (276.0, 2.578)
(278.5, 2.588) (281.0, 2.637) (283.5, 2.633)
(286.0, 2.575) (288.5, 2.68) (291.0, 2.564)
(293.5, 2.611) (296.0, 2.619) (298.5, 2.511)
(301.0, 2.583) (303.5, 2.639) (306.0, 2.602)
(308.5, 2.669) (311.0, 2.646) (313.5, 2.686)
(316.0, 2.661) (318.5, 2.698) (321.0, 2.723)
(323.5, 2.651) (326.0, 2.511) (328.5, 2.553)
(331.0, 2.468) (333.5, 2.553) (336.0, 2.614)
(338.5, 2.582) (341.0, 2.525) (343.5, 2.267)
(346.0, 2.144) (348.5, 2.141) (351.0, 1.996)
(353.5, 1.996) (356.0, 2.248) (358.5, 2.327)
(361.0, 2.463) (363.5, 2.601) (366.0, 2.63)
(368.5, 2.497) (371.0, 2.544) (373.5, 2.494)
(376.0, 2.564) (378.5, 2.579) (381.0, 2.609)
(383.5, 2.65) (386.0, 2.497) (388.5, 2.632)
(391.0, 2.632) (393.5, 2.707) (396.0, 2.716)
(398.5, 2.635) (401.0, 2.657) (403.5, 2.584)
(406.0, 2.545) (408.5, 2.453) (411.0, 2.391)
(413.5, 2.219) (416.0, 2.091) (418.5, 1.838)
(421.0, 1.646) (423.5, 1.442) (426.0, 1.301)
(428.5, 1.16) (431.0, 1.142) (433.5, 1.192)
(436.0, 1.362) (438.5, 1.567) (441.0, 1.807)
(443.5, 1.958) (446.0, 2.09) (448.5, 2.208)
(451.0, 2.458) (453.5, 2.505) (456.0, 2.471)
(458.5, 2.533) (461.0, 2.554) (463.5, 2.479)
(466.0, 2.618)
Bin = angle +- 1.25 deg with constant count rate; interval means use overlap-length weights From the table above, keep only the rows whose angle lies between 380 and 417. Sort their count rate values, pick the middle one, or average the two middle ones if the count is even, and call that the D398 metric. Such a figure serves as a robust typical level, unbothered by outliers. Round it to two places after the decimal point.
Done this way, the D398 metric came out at 2.61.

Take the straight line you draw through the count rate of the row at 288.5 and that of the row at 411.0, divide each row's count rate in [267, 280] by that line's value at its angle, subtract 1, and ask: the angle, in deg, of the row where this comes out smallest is 276.0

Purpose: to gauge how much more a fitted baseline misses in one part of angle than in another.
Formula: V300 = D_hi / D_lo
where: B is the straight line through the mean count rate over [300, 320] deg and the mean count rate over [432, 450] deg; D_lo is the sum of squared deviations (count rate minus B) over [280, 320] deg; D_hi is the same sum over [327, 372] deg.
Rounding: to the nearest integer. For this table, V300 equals 3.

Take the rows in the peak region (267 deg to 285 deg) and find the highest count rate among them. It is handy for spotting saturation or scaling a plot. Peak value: 2.721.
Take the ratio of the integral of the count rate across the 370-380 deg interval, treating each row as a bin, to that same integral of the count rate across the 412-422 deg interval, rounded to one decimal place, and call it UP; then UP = 1.3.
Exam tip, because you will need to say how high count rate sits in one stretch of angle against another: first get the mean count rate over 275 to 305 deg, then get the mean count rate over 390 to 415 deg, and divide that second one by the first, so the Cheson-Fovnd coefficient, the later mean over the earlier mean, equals 0.98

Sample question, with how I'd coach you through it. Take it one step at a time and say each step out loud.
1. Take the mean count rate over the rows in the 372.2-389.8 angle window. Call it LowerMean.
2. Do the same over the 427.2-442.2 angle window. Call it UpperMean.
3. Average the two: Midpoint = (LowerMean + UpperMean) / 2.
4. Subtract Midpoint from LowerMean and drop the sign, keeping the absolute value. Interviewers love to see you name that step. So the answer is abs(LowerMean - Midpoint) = 0.60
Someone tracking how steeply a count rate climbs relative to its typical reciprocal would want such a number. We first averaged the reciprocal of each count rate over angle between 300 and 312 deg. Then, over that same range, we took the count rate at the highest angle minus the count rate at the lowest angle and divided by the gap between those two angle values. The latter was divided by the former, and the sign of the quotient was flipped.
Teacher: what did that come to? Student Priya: -0.017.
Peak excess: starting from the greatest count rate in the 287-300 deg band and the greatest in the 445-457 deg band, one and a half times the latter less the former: 1.08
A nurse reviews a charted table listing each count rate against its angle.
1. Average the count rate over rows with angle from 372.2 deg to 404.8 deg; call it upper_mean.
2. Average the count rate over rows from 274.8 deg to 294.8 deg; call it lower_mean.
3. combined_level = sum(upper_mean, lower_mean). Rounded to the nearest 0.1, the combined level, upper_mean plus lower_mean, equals 5.2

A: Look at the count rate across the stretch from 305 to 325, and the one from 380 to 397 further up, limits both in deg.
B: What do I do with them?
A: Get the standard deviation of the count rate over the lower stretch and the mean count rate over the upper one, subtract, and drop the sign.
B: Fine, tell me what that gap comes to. 2.60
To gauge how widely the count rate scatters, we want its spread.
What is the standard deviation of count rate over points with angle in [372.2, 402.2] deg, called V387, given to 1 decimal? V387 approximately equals 0.1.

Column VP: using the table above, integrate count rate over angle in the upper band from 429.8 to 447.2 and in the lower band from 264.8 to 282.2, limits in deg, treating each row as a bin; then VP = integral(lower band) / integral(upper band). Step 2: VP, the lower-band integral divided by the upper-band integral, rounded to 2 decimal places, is 1.67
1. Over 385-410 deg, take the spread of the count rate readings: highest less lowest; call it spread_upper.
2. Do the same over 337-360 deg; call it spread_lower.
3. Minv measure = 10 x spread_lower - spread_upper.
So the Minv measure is 5.6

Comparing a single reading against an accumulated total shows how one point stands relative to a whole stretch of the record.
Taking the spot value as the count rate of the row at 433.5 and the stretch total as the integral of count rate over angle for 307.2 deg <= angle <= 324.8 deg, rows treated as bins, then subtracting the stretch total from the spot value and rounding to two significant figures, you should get -46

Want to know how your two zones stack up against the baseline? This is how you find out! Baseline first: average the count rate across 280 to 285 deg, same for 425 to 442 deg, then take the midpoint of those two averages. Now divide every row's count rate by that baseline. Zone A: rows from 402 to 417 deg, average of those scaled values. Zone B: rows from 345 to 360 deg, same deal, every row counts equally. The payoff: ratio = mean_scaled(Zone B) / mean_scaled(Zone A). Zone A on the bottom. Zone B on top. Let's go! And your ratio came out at 0.90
